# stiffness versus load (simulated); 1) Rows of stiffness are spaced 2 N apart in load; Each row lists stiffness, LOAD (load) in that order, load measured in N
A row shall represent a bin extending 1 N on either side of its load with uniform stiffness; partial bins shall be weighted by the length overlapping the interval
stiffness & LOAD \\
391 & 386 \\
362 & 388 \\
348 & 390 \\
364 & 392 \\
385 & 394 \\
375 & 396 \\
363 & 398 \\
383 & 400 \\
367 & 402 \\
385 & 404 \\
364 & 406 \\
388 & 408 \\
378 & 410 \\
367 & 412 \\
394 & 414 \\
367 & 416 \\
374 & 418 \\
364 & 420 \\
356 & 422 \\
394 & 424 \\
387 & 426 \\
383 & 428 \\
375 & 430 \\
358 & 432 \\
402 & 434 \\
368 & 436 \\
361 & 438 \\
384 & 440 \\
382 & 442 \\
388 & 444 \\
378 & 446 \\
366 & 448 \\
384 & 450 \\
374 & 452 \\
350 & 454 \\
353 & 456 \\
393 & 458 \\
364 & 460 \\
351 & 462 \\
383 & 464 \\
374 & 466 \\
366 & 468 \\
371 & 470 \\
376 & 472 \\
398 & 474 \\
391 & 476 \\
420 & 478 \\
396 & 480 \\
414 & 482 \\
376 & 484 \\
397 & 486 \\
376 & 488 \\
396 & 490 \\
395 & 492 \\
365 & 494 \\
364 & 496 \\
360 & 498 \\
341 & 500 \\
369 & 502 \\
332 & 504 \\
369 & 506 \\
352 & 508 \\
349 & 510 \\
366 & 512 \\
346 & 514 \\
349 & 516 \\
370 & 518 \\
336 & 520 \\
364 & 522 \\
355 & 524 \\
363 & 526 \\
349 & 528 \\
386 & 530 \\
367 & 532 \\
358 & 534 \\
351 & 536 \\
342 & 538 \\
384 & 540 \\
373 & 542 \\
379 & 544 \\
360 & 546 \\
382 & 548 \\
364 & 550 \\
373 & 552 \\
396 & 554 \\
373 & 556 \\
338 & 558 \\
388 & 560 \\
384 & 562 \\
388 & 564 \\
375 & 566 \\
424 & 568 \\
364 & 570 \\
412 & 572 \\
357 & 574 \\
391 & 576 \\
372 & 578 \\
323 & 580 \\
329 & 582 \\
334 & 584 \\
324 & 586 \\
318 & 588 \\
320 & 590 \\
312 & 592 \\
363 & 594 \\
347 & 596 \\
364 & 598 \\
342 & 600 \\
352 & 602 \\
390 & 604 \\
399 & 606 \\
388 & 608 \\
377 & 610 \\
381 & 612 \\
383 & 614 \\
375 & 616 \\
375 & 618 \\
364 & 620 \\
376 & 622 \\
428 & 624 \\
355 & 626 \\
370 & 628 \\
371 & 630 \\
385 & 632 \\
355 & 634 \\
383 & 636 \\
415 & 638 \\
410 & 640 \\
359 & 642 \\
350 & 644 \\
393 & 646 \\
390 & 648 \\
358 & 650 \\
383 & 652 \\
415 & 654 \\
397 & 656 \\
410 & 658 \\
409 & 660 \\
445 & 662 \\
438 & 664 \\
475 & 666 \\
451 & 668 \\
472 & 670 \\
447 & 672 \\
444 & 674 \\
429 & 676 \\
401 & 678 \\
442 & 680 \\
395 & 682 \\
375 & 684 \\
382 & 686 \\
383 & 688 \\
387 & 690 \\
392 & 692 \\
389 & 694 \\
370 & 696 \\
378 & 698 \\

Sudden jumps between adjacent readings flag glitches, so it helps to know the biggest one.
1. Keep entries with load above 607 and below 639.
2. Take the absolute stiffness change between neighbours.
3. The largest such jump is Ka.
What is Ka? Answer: 73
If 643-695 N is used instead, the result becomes 47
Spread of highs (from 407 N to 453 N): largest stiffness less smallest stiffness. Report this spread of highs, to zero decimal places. 46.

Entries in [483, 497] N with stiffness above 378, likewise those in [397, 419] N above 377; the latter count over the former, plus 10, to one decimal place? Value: 11.7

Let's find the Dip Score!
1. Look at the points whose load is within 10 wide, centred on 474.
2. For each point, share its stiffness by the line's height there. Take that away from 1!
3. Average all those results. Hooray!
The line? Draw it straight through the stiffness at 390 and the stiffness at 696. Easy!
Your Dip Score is -0.105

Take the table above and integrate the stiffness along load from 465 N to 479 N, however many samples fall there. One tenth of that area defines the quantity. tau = 539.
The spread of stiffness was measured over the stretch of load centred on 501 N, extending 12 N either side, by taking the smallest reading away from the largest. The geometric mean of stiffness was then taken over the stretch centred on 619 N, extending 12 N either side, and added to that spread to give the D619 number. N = 442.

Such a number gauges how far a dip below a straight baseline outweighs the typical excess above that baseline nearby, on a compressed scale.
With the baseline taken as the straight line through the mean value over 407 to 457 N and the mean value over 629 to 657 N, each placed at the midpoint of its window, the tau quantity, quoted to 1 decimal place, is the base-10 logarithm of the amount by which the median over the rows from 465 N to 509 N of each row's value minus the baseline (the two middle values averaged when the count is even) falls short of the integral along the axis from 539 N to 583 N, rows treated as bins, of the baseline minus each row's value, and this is 2.4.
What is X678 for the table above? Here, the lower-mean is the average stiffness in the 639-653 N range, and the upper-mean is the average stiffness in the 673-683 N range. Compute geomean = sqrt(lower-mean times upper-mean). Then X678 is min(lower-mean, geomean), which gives 378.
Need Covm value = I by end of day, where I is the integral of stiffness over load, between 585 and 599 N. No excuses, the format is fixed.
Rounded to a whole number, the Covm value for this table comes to 4696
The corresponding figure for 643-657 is 5372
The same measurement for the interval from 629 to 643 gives 5356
